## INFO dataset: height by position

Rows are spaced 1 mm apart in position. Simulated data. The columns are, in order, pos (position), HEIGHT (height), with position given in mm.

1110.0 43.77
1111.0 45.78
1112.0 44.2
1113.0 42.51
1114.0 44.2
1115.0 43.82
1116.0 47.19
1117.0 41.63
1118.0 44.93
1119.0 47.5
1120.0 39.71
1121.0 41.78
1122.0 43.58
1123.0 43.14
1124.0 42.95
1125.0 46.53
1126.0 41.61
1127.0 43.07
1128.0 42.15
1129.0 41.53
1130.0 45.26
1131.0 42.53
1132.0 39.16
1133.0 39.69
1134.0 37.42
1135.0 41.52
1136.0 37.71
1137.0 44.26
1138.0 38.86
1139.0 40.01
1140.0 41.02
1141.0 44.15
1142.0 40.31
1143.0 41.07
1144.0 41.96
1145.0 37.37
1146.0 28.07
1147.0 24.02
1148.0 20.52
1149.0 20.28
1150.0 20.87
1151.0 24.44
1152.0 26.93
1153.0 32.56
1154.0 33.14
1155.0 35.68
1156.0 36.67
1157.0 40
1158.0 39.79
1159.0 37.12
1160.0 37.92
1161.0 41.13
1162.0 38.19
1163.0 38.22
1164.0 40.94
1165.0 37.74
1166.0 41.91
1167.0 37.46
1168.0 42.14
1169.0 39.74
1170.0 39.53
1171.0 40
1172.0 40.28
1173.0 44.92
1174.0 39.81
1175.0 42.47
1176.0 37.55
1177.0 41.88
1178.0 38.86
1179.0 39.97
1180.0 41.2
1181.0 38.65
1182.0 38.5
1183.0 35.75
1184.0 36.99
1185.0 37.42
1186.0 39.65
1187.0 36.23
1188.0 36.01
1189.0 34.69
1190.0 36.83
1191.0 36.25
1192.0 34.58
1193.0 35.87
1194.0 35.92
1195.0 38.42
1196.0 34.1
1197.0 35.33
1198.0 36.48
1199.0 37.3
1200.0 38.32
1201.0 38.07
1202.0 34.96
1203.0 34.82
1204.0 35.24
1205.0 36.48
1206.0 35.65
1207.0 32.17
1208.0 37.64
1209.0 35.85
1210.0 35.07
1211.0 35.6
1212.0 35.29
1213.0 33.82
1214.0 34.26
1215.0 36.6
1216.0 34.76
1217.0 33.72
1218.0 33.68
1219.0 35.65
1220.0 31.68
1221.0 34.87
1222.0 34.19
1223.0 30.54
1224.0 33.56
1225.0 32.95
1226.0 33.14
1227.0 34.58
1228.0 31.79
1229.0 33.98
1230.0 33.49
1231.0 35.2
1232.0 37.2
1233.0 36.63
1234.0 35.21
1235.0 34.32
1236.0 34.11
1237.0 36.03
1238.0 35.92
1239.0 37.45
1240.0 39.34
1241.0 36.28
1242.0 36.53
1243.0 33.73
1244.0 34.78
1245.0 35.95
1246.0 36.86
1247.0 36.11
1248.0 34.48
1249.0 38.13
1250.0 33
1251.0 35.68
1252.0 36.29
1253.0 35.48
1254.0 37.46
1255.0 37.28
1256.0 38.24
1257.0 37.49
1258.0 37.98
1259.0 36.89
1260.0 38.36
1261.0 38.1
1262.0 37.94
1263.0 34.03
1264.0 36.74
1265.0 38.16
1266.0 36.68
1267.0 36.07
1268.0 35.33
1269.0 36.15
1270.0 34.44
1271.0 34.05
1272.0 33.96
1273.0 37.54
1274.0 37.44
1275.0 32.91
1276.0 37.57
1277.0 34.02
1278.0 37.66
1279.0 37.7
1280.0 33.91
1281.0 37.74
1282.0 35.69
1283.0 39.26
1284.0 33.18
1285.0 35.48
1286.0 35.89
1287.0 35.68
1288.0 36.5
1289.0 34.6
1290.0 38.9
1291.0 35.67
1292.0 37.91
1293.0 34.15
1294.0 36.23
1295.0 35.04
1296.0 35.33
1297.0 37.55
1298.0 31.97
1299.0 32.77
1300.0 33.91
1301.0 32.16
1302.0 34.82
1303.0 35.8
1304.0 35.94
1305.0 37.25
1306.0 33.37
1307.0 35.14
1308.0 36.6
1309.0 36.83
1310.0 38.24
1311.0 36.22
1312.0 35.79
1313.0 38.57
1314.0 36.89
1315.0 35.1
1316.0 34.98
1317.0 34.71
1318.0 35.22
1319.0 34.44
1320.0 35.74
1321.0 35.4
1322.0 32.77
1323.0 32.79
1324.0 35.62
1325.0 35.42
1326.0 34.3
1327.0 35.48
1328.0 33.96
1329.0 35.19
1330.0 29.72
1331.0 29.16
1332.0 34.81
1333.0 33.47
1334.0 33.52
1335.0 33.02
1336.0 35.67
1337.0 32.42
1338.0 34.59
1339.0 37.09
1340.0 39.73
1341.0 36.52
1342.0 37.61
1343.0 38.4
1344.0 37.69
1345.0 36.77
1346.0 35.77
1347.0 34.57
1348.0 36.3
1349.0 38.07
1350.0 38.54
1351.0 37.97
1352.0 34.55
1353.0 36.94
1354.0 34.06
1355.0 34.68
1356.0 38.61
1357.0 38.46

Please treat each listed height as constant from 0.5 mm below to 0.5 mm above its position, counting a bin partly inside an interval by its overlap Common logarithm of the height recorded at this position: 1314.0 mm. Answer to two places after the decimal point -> 1.57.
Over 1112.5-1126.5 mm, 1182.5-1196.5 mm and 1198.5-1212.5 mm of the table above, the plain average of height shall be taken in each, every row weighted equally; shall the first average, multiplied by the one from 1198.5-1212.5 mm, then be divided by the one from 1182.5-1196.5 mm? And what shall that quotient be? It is 43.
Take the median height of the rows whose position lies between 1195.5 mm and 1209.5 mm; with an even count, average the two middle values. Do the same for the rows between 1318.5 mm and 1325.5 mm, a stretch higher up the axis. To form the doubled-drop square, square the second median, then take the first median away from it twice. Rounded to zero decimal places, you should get 1182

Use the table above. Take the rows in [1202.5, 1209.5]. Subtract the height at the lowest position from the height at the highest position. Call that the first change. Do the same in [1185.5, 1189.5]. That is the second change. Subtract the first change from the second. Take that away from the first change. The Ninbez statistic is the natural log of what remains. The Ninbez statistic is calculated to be 1.9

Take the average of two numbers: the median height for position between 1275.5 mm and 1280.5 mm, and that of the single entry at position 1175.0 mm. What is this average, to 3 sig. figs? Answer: 40.0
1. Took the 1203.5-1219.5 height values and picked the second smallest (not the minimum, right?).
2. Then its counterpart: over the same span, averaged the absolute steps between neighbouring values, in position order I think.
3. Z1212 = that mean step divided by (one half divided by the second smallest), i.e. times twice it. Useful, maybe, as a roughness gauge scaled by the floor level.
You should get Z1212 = 106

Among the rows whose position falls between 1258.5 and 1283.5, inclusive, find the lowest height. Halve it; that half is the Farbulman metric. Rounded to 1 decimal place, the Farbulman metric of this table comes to 16.5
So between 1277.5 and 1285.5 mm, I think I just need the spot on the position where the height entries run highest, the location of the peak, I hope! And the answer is 1283.0 mm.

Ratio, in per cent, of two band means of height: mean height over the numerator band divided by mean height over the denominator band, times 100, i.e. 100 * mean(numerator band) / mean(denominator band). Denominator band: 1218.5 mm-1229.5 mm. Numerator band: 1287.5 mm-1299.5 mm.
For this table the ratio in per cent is 107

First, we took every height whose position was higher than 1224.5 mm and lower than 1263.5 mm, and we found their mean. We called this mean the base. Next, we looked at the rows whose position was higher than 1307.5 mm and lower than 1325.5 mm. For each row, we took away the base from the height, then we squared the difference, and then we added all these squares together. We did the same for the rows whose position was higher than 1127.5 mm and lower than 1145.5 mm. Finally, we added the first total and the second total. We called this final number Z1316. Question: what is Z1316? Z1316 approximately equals 587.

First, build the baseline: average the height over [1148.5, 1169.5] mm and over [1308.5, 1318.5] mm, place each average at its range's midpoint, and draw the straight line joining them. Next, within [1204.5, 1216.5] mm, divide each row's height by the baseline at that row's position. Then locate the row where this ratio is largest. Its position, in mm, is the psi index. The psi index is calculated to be 1208.0 mm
